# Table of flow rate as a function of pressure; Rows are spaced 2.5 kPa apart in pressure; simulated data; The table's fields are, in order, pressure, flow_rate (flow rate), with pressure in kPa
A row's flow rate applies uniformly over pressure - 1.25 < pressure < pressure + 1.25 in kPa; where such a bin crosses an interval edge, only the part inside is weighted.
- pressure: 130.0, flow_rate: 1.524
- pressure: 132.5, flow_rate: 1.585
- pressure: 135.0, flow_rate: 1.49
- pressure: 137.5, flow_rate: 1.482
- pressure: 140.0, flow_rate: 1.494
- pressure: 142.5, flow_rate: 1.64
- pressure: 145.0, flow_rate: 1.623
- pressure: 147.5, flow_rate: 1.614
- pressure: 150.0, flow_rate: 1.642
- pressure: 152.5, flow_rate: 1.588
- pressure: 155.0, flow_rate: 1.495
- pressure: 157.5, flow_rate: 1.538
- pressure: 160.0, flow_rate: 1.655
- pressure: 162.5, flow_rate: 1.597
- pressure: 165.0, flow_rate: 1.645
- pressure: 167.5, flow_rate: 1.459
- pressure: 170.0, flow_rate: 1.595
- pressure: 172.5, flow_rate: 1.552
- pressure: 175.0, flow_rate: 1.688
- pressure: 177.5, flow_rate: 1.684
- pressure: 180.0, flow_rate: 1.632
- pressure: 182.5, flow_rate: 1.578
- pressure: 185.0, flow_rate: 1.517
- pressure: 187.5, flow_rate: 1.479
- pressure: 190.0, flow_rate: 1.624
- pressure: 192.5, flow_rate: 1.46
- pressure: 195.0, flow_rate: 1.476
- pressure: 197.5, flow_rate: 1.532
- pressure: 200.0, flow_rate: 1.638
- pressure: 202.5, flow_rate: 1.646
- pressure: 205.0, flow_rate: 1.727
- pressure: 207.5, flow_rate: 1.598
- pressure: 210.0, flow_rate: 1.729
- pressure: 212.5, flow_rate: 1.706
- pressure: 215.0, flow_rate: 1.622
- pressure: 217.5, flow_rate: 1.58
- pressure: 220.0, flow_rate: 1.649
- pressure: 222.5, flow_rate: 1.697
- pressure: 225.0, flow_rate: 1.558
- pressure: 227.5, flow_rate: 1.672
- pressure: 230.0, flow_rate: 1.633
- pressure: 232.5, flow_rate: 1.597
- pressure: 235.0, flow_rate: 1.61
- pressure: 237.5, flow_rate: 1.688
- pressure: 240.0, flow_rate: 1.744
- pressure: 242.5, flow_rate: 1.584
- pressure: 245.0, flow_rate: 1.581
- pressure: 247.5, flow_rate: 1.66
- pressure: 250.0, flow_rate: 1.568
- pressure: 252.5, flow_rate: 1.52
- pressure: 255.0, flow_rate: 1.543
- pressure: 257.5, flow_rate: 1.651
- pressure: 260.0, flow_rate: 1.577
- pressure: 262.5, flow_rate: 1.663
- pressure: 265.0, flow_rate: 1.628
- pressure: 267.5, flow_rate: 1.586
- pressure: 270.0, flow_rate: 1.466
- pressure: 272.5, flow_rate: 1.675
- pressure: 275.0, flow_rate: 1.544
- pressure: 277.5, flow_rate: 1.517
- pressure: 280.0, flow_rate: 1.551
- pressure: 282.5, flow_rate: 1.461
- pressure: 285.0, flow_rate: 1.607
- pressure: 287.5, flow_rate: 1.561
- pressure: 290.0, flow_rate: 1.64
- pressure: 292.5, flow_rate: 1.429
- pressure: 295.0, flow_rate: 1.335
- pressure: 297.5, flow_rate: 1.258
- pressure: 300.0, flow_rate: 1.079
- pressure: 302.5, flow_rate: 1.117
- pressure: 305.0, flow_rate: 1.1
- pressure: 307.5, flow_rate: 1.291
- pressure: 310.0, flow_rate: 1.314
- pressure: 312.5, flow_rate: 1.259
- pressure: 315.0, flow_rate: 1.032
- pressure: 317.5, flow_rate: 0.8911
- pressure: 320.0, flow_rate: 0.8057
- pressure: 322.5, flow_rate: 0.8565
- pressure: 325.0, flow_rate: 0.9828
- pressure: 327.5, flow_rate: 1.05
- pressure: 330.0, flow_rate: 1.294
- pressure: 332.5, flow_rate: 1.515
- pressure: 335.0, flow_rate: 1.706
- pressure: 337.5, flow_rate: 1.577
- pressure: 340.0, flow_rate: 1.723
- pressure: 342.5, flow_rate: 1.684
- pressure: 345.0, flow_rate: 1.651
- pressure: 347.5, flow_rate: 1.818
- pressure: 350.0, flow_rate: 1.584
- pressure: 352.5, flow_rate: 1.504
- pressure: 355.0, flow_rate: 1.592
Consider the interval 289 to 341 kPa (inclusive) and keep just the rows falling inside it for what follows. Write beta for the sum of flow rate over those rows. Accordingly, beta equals 26.3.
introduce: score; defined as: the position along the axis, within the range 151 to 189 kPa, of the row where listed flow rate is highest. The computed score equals 175.0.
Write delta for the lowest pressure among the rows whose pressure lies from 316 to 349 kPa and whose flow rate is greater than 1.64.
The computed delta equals 335.0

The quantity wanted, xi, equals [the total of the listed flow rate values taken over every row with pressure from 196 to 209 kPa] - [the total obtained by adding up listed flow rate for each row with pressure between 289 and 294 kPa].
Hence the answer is 5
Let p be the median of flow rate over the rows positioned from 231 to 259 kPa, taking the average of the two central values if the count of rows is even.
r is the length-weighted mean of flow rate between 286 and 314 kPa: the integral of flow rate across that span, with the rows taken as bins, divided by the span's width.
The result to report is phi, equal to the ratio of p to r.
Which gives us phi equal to 1.2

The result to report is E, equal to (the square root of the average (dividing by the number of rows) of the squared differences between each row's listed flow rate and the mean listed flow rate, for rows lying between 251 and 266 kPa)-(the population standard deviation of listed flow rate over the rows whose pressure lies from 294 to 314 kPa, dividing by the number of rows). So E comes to -0.043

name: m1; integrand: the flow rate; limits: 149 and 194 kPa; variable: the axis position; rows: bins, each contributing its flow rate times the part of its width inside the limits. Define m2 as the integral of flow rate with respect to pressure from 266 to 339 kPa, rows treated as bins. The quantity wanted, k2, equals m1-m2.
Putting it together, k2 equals -26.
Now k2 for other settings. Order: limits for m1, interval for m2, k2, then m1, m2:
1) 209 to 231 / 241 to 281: -27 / 36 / 63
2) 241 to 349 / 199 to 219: 121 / 154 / 33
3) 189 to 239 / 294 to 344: 19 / 81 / 62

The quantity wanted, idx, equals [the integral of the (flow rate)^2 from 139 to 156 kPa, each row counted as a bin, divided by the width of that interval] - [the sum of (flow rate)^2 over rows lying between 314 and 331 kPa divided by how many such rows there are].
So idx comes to 1.53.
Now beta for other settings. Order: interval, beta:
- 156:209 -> 33.3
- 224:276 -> 33.7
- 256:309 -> 30.7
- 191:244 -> 34.1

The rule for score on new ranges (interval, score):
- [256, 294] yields 272.5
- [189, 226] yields 210.0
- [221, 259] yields 240.0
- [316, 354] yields 347.5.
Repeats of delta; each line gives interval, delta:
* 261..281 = 262.5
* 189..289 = 202.5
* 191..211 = 202.5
